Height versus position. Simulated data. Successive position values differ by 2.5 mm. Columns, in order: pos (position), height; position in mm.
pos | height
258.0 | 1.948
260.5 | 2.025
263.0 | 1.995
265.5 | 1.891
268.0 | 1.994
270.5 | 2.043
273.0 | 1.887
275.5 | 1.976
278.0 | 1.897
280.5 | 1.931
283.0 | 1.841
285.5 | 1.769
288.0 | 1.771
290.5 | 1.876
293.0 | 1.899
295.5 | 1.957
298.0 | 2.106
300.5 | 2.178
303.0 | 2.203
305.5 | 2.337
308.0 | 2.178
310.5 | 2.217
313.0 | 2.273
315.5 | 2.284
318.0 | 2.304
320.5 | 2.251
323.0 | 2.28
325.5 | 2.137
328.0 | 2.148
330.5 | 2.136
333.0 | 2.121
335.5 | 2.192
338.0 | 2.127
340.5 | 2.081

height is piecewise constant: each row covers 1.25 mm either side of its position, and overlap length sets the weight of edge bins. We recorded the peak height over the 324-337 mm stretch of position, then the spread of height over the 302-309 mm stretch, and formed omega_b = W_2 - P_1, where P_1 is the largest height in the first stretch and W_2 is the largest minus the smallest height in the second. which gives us -2.03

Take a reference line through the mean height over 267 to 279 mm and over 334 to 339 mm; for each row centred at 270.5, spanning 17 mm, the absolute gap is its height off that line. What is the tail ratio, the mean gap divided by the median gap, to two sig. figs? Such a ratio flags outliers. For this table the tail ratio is 0.88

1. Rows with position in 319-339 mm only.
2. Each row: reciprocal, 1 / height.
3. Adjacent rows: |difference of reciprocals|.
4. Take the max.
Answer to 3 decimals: 0.029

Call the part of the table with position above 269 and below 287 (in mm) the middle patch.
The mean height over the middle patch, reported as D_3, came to 1.91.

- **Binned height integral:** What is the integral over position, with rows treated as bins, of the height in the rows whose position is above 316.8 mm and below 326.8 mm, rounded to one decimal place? 22.4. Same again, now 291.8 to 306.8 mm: 31.7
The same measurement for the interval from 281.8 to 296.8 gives 27.8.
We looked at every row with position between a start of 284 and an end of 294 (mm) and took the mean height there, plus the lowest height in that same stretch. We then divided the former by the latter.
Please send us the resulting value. 1.03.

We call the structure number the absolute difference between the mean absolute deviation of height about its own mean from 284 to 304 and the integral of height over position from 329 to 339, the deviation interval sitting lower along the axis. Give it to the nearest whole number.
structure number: 21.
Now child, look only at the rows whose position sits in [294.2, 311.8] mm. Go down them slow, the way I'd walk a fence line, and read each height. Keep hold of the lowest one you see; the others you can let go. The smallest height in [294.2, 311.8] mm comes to 1.957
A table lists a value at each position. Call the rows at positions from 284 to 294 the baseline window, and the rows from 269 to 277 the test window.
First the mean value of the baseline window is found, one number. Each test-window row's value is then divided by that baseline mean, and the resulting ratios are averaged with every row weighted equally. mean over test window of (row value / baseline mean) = 1.08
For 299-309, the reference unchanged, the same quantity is 1.22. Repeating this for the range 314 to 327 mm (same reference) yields 1.23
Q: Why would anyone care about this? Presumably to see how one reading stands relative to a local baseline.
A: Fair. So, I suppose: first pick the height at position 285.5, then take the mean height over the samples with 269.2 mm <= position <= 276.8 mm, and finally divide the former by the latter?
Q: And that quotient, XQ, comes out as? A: 0.90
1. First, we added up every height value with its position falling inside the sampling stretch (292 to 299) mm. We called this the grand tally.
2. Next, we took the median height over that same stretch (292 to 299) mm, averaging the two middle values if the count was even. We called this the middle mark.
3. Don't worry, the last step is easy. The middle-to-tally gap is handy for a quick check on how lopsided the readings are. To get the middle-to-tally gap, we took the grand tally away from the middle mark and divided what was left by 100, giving -0.040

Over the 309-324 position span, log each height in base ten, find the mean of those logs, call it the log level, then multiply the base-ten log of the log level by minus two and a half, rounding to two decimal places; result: 1.12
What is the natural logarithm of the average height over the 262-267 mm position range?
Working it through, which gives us 0.66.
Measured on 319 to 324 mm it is 0.82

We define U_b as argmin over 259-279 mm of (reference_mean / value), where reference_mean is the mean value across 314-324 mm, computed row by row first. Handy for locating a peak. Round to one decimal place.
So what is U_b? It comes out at 270.5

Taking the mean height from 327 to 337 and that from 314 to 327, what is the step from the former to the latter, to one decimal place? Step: 0.1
